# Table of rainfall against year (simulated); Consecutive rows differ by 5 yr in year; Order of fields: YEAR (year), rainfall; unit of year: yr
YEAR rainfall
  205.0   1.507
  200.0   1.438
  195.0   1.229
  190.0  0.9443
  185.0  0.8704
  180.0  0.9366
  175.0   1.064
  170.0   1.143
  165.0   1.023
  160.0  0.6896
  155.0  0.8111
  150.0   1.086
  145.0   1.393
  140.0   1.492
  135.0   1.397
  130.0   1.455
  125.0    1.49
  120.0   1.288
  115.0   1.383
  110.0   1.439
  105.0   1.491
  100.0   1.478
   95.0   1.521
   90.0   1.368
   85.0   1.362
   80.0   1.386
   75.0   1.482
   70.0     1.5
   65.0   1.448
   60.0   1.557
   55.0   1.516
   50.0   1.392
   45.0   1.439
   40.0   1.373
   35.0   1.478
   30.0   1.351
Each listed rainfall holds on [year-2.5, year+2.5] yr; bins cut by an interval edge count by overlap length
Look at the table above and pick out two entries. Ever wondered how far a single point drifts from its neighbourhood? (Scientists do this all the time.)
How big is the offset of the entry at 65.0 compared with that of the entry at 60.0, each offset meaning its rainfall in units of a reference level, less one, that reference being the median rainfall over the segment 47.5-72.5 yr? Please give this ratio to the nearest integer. -1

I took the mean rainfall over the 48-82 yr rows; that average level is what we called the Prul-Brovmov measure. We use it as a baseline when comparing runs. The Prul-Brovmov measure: 1.47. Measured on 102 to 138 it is 1.42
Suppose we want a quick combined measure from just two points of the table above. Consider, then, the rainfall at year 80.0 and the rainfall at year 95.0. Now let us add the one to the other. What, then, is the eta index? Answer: 2.9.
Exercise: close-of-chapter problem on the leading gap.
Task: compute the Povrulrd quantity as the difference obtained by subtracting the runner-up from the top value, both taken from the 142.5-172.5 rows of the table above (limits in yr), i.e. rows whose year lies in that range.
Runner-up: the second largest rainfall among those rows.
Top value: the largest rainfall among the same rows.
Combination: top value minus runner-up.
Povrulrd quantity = 0.25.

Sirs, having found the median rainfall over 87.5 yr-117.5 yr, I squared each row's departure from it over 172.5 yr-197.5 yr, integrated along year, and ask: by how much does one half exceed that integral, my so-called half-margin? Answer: -5.0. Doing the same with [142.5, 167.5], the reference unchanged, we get -6.2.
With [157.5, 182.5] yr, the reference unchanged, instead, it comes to -6.0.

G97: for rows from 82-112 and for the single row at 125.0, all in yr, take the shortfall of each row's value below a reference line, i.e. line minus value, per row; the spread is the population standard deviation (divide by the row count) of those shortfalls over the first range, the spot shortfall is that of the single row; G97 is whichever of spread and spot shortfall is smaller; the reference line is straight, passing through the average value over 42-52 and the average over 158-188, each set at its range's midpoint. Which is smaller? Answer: -0.36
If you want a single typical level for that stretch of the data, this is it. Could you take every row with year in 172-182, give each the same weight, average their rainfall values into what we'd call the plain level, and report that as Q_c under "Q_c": 1.0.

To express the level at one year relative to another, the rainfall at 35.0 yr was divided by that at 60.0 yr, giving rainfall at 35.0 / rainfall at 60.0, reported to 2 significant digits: 0.95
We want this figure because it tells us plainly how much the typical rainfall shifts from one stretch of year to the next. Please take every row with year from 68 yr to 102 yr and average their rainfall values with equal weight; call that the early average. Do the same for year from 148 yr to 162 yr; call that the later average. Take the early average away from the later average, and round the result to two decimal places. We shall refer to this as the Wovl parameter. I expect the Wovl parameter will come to -0.58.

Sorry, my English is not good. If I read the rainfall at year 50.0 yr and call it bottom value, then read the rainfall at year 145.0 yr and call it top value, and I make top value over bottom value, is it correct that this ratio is 1.00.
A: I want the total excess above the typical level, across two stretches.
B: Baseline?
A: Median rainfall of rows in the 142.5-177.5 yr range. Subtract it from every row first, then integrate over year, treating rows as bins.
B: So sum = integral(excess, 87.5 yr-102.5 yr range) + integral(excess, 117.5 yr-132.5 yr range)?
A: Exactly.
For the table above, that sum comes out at 11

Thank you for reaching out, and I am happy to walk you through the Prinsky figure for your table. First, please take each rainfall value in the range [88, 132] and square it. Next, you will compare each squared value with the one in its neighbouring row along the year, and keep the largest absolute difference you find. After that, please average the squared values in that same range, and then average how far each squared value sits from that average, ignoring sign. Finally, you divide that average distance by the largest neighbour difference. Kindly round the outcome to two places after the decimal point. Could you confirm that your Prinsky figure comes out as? 0.30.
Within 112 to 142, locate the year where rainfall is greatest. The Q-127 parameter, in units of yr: 140.0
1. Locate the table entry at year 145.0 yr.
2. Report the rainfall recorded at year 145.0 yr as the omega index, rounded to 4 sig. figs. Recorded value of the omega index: 1.393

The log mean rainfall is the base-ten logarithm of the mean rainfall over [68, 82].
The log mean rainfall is 0.163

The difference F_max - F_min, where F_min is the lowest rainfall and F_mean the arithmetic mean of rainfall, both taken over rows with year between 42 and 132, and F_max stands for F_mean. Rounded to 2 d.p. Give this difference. 0.16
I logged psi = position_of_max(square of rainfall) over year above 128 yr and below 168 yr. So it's 140.0 yr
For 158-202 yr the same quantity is 200.0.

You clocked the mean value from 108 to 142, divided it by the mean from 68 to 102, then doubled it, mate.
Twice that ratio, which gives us 1.97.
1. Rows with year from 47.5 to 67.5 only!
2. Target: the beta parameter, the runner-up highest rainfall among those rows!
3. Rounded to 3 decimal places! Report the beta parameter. 1.516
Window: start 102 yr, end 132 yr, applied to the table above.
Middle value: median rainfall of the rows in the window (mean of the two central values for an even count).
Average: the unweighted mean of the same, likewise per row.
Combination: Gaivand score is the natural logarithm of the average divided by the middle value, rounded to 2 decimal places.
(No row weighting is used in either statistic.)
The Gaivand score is -0.02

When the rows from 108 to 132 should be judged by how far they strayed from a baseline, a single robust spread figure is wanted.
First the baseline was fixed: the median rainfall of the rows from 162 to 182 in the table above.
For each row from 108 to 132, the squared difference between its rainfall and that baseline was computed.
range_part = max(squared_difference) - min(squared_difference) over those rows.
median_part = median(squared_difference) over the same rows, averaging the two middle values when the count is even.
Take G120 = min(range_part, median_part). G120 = 0.14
